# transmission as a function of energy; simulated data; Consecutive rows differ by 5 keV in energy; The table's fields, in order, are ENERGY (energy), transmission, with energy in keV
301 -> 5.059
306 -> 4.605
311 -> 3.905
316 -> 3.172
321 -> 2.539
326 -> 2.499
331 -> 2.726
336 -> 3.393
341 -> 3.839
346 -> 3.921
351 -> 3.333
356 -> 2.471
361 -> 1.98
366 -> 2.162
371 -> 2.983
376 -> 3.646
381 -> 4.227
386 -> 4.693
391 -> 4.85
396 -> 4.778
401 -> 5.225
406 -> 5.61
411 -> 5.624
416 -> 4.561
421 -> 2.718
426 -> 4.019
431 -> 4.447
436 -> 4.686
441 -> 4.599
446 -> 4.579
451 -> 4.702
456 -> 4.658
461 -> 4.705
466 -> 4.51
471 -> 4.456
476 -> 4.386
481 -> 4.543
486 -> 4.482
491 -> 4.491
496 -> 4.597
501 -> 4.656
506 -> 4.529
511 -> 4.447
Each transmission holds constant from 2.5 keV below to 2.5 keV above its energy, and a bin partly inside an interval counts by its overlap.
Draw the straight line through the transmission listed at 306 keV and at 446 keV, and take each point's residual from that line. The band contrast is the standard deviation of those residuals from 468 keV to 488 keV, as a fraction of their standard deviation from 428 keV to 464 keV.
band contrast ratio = 0.7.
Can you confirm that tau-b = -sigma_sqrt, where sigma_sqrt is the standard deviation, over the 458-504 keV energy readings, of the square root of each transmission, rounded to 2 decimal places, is -0.02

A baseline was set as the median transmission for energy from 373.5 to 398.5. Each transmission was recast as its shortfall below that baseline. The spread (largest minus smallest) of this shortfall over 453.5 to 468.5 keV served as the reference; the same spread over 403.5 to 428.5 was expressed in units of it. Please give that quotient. 15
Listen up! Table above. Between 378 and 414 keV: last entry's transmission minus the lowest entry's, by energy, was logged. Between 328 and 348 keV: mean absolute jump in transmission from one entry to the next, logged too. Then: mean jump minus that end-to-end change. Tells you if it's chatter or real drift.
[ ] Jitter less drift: -1.0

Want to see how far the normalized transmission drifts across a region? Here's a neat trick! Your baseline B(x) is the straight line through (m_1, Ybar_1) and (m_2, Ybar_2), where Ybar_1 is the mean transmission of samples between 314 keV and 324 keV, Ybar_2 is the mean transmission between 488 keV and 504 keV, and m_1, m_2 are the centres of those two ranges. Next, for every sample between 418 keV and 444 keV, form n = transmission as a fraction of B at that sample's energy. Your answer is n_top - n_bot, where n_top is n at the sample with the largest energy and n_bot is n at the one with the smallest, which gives 0.43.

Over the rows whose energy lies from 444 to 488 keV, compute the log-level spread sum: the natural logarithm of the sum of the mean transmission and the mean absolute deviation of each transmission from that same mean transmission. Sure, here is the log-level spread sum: 1.54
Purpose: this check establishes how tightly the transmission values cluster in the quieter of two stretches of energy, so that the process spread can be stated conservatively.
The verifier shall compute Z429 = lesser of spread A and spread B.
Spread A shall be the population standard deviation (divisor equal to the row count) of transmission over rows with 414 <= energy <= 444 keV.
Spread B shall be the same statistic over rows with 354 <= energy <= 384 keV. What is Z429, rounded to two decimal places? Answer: 0.68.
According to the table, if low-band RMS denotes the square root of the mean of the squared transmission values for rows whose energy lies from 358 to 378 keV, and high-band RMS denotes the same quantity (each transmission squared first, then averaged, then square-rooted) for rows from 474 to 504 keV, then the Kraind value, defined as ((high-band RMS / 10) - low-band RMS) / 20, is -0.116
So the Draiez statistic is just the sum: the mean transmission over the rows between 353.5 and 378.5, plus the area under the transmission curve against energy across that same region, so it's 69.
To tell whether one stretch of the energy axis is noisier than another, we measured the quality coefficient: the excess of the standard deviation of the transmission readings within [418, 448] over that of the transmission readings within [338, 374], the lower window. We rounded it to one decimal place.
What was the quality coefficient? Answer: 0.0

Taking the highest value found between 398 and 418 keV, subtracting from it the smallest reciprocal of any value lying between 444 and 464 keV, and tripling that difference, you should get 16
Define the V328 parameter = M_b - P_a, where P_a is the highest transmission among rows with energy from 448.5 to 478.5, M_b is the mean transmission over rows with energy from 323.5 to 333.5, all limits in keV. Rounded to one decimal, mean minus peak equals -2.1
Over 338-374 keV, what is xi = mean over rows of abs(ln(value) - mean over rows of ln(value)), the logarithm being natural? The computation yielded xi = 0.23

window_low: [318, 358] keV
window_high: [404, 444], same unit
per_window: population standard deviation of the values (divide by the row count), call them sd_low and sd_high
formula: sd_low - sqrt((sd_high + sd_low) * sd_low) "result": -0.333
